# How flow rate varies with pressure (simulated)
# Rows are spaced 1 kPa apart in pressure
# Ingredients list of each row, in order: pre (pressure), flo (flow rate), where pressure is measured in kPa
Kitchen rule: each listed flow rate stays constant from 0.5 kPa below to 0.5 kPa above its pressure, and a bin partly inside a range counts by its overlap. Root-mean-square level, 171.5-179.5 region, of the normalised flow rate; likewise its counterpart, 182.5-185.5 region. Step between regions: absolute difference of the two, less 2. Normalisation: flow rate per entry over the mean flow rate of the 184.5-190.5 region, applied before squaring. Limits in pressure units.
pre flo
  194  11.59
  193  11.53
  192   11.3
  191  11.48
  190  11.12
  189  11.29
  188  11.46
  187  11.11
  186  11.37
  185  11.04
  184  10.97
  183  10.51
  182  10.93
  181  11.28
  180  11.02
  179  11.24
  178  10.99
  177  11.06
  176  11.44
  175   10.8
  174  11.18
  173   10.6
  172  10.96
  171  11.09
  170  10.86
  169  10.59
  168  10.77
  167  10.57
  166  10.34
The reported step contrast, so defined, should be -1.98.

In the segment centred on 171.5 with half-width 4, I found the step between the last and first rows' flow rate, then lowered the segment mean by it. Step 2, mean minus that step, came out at 10.8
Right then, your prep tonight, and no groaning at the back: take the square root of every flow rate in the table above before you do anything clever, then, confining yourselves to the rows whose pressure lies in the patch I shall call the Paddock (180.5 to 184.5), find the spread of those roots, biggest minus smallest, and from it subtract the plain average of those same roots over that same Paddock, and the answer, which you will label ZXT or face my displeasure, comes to -3.19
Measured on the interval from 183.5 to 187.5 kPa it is -3.28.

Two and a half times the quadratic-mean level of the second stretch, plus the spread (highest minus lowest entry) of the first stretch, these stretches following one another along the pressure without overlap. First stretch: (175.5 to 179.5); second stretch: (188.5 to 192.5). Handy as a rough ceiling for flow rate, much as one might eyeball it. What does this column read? 28.7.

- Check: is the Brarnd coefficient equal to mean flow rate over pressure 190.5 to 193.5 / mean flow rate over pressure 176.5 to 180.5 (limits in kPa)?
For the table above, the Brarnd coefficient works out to 1.03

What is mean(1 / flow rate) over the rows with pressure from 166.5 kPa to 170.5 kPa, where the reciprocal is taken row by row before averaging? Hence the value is 0.0935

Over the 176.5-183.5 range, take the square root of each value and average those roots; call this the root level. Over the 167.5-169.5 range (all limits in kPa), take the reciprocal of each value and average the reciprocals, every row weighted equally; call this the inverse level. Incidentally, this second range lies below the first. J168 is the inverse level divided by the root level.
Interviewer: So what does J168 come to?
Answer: 0.0282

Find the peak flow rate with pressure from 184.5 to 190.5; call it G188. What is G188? 11.46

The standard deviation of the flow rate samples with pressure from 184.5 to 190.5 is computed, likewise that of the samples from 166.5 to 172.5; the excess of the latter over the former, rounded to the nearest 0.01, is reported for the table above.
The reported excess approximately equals 0.04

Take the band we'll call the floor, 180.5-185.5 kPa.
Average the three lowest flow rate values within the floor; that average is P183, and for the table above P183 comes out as 10.80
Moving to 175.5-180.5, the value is 11.02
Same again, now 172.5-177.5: 10.82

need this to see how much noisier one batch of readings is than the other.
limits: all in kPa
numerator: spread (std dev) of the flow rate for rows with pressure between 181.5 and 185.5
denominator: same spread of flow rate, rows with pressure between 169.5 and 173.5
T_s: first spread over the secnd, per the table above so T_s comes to 1.2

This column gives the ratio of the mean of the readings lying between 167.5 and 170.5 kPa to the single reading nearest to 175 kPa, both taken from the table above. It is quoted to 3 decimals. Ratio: 0.994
